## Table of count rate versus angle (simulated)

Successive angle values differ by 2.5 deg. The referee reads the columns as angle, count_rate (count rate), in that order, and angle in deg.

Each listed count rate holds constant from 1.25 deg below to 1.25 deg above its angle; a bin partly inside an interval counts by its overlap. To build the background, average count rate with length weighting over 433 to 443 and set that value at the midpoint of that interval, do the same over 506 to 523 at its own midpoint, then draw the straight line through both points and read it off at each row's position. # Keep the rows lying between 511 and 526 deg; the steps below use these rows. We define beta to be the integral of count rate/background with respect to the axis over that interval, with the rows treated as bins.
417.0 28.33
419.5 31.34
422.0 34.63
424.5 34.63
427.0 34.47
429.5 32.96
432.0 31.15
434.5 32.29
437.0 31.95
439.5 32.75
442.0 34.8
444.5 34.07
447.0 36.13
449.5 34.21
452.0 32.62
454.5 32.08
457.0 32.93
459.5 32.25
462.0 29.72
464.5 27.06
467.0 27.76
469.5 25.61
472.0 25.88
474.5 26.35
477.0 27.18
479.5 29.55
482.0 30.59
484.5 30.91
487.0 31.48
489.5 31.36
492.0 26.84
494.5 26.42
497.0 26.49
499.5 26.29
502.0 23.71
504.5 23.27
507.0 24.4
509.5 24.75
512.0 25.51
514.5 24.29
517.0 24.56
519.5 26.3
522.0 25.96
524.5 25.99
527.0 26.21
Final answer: 15.5 deg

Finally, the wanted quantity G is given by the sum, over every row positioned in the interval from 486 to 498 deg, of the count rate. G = 143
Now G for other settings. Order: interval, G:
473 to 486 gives 145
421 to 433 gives 168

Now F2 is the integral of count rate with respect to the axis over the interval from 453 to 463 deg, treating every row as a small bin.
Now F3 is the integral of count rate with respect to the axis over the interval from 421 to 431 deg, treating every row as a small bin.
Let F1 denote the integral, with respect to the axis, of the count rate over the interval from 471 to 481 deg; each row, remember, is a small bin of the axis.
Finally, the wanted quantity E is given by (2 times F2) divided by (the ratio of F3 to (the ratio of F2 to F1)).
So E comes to 2.2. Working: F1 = 274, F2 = 318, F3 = 341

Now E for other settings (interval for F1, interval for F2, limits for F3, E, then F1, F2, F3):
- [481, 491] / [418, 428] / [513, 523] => 2.9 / 310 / 336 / 253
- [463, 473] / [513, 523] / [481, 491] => 1.5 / 267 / 253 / 310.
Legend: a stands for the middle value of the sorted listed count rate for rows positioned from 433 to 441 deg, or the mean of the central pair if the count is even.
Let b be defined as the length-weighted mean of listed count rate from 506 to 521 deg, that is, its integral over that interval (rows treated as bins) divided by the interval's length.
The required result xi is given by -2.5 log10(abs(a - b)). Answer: -2.2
